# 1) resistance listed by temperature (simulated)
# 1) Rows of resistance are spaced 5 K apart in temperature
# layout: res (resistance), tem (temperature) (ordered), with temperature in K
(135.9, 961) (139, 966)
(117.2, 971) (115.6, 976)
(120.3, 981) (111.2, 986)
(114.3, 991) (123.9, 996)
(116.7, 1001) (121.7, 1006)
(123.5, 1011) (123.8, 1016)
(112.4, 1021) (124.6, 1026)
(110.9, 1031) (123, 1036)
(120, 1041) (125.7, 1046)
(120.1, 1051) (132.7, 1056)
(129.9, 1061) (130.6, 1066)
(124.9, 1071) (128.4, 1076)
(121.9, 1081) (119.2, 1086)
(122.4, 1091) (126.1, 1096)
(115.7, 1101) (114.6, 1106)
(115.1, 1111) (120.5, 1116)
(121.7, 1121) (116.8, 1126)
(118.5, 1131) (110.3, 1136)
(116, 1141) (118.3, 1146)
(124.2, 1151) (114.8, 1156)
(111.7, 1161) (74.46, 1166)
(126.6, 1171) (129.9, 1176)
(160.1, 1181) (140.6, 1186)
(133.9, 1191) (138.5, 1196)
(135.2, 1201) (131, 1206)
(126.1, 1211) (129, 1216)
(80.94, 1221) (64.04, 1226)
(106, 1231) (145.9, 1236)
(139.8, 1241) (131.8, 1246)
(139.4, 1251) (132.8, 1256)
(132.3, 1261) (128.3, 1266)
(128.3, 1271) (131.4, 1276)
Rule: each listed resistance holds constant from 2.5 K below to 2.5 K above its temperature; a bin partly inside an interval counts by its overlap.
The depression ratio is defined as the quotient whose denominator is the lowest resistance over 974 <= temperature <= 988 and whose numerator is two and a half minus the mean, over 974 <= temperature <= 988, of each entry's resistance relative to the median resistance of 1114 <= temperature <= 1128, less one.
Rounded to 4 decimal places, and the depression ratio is 0.0228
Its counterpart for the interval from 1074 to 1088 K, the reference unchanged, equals 0.0208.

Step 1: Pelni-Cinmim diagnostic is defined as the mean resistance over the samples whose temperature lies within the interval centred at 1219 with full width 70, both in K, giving 124.4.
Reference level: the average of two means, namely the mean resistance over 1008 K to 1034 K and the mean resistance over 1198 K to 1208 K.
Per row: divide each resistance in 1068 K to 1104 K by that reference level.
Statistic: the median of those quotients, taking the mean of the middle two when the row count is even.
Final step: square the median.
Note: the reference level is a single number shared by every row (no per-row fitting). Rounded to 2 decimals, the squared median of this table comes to 0.94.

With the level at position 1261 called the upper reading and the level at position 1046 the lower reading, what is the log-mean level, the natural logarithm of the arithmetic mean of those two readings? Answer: 4.86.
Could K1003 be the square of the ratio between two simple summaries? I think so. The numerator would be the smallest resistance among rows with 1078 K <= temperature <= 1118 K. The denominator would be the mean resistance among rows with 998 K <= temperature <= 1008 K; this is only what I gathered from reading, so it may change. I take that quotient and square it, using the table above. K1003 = 0.92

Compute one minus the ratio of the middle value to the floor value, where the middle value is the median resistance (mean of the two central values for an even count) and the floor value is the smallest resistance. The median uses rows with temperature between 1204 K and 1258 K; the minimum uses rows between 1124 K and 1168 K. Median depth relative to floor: -0.76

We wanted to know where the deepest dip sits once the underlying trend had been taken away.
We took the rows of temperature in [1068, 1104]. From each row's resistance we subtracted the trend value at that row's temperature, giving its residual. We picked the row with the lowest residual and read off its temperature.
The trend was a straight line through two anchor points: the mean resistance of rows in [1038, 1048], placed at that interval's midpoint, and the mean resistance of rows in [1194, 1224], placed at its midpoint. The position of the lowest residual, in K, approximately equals 1101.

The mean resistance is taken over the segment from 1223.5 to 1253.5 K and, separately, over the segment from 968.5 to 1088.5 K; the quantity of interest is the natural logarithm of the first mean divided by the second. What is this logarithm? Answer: -0.002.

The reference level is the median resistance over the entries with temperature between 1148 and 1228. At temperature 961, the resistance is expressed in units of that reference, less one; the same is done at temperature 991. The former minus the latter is 0.17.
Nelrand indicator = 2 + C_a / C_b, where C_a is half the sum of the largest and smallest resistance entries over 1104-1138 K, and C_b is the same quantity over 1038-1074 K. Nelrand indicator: 2.92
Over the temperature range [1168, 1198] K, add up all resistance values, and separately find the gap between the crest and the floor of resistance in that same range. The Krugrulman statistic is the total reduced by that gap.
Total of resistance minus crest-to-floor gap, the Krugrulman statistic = 796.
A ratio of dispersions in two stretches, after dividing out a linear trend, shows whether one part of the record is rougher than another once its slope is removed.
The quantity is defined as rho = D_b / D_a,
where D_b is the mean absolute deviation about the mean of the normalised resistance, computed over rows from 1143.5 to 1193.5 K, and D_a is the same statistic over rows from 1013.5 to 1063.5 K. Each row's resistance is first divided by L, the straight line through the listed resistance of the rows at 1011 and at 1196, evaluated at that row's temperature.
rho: 2.6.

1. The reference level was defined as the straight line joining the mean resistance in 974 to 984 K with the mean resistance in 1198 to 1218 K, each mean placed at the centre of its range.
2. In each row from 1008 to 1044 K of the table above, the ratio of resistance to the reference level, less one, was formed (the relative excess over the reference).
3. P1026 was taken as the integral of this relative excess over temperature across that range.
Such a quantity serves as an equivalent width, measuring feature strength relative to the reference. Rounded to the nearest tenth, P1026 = -0.2 K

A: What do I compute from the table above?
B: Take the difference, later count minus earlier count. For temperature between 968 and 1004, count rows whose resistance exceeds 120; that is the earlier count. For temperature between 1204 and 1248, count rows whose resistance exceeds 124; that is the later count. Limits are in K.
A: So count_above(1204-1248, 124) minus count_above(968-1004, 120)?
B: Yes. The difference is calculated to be 4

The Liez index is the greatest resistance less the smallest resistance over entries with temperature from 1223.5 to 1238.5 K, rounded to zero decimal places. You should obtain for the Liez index 82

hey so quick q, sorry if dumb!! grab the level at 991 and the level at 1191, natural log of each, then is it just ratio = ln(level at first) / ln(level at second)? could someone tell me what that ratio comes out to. 0.97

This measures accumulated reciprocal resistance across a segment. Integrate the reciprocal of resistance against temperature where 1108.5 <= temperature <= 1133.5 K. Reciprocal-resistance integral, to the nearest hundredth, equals 0.21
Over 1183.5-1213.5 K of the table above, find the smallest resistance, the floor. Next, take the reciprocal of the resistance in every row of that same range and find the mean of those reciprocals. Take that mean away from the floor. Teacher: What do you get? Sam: 126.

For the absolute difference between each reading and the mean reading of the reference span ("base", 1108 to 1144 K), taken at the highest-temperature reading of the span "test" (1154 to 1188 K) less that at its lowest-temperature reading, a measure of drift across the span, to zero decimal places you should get 21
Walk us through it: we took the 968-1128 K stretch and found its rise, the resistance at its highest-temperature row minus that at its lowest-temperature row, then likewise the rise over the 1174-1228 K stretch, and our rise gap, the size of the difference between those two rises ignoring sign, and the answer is 65.5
